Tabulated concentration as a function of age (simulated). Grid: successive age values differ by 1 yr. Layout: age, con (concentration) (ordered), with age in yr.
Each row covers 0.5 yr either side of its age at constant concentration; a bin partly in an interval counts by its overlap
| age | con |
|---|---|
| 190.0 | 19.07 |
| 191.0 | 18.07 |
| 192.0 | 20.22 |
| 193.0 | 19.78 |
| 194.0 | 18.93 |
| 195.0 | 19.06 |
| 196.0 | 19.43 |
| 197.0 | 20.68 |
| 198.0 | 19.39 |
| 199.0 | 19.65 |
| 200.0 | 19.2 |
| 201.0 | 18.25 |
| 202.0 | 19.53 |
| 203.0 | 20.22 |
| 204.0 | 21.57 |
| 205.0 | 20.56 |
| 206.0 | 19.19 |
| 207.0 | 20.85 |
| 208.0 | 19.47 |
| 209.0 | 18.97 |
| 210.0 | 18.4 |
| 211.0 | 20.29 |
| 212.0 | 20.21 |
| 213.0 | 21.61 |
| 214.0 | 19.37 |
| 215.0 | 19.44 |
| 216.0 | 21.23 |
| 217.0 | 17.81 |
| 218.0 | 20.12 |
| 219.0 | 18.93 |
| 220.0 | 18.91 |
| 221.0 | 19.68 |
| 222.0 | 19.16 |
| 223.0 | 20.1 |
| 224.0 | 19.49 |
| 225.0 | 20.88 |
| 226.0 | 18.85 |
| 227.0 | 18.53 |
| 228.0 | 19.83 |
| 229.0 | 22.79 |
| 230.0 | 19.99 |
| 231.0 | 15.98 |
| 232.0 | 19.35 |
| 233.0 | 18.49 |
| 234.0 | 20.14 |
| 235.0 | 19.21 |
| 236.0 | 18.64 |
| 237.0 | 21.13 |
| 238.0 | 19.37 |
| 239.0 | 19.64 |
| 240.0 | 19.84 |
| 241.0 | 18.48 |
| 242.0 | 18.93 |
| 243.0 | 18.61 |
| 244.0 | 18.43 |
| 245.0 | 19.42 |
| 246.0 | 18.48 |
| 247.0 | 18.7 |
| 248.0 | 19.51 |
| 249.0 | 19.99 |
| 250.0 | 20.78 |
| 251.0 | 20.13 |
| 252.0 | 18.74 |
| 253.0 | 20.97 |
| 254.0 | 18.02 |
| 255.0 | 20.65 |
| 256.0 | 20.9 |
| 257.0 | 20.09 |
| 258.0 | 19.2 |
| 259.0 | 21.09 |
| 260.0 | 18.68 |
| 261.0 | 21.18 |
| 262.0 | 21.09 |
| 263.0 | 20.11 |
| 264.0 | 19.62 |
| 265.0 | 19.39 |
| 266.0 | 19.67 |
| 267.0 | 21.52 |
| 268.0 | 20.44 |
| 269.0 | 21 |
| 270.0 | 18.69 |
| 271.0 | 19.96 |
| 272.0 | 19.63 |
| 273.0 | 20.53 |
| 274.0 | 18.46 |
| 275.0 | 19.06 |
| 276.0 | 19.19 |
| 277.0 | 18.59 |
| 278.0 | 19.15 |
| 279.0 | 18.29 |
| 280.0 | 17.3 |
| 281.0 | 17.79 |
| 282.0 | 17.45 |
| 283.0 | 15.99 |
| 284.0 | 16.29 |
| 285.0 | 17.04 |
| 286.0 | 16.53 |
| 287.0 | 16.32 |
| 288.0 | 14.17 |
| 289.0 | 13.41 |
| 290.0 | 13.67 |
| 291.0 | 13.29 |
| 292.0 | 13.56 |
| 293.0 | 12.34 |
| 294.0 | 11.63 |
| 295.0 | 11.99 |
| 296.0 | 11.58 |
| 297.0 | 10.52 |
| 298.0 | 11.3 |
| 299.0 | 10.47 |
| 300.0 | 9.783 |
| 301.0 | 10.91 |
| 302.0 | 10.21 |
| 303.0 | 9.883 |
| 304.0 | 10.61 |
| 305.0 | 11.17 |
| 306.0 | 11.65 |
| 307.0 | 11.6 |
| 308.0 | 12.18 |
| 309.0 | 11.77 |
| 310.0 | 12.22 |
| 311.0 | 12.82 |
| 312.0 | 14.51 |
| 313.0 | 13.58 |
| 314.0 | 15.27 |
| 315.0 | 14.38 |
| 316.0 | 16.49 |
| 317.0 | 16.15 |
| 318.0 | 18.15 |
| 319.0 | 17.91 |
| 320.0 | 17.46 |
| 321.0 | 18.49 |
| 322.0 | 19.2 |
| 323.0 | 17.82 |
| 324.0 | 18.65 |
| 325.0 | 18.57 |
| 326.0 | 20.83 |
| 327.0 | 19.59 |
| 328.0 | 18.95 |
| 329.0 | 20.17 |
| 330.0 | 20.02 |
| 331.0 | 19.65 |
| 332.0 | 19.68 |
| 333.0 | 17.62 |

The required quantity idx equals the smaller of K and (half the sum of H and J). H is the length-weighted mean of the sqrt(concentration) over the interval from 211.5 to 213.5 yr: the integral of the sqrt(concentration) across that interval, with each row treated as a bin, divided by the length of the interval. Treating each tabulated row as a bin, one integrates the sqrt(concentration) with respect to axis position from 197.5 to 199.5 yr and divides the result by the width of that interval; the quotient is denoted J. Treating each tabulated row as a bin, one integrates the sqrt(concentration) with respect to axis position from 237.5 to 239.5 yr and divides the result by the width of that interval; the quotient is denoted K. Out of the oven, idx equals 4.4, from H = 4.57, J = 4.4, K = 4.42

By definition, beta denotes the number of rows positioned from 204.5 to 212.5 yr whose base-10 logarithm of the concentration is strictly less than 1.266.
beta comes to 1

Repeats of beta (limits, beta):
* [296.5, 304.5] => 8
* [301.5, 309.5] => 8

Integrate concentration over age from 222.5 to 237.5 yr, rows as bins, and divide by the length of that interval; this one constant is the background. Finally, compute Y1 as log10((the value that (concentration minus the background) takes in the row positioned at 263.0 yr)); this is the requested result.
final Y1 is -0.26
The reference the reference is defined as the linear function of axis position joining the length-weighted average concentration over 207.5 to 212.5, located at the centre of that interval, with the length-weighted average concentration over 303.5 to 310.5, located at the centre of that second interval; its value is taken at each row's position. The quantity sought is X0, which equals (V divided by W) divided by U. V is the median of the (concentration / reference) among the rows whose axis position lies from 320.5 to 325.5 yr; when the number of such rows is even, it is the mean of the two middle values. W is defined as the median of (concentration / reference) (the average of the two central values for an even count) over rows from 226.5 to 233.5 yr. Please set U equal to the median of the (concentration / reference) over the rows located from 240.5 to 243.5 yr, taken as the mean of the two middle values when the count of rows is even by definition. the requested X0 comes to 1.50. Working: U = 1.11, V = 1.82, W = 1.09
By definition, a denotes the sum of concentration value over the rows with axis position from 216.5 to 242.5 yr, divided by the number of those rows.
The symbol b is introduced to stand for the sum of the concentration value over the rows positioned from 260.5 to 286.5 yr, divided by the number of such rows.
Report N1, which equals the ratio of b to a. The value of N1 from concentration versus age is 1.0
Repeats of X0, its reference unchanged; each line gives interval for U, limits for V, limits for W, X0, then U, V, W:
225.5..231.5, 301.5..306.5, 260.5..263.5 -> 0.61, 1.07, 0.90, 1.38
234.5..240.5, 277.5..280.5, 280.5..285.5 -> 0.91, 1.14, 1.32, 1.27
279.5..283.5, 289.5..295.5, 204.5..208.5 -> 0.78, 1.27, 1.00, 1.01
